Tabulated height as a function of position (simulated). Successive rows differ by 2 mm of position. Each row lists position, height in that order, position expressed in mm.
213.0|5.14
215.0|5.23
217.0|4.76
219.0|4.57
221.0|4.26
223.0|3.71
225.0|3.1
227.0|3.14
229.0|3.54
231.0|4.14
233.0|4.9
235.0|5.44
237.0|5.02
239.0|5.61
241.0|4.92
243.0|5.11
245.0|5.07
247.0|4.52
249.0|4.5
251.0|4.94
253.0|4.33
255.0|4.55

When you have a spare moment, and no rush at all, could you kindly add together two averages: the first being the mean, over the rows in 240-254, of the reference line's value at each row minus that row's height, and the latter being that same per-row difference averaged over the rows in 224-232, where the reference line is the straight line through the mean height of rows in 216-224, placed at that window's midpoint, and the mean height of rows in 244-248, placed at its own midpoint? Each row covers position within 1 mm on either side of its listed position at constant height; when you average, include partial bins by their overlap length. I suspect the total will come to 1.0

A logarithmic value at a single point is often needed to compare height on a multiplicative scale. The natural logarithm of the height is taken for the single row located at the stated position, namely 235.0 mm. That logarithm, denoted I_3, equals 1.69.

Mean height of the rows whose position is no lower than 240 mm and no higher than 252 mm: 4.8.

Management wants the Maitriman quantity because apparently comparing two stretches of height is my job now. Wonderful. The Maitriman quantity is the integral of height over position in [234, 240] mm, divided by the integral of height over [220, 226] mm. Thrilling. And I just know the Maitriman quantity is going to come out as 1.45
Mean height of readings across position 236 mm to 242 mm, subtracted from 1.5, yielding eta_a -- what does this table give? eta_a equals -3.7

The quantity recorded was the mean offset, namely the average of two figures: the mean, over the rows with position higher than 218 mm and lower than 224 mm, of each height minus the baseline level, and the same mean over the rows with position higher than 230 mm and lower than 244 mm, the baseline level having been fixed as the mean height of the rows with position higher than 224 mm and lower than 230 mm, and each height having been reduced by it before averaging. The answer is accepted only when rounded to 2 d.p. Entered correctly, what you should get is 1.34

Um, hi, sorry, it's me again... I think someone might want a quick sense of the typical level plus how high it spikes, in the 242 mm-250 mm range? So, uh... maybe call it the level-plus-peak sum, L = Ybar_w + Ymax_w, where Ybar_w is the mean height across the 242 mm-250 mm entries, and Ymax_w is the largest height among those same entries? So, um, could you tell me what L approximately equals 9.9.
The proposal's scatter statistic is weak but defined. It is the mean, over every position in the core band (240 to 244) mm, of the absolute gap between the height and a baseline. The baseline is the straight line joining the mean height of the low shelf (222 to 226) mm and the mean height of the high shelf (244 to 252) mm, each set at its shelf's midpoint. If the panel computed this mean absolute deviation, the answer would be 0.6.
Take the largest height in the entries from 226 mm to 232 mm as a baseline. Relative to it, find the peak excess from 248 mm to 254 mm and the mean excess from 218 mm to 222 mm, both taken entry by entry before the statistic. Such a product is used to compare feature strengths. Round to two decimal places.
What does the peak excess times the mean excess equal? 0.22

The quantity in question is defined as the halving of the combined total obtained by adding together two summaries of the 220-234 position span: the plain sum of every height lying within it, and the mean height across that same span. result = 15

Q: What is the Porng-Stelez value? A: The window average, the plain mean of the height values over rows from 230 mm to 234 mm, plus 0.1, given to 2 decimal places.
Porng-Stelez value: 4.62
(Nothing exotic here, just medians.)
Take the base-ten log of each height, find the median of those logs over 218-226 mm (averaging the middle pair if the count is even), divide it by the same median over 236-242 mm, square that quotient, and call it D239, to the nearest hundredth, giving 0.73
